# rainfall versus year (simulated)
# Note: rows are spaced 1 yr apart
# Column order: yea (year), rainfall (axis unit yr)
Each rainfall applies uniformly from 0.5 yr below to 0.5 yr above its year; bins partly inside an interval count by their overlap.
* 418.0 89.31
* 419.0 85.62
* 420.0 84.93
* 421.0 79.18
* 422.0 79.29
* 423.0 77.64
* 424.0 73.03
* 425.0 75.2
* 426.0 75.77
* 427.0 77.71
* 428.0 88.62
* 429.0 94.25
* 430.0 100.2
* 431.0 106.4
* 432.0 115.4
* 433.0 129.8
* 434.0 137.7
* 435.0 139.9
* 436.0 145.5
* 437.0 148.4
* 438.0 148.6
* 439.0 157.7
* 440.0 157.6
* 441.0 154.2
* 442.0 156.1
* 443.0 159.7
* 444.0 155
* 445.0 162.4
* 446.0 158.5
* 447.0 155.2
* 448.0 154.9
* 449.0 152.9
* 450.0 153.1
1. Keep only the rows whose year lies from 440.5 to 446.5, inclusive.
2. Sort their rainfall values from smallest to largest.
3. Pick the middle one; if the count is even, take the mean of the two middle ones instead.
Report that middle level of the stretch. 157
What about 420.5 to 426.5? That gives 77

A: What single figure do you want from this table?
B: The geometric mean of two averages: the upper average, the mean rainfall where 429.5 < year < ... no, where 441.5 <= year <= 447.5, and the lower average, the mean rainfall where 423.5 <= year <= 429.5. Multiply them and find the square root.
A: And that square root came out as 113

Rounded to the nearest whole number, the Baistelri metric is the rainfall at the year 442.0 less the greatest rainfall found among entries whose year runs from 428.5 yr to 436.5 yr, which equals 11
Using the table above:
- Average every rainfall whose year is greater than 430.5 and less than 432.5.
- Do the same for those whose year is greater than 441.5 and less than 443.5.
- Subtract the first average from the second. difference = 47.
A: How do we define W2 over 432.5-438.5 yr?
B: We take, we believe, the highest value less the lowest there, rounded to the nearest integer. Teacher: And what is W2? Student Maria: 19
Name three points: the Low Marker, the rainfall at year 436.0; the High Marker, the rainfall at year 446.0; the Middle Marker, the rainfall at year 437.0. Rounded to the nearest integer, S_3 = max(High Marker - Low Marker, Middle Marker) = 148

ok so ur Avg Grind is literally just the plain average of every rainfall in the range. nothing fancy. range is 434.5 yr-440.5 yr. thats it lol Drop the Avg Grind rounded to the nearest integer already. 150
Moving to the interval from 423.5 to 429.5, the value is 81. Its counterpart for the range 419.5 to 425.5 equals 78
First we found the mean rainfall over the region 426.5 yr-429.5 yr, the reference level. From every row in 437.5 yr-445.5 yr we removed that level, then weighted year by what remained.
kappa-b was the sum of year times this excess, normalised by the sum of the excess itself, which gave 441.6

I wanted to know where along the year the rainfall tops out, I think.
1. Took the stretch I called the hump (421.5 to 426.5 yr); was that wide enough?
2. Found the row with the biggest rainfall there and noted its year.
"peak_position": 422.0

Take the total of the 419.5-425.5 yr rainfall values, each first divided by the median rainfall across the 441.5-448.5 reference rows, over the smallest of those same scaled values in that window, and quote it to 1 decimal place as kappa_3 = 6.4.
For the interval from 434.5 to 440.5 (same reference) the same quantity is 6.4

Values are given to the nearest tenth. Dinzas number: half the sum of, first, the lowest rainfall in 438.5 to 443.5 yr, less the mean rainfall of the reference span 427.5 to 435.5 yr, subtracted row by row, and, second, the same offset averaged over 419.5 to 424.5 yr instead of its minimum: 2.5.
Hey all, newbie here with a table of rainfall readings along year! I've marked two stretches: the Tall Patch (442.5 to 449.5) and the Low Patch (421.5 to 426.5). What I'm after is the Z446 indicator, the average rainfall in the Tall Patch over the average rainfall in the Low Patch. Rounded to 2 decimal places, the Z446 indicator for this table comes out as 2.06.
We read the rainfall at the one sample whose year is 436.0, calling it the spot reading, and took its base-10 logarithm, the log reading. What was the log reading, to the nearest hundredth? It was 2.16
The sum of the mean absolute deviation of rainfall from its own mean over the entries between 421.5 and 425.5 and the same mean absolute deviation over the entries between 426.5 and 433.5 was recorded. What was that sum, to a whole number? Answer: 15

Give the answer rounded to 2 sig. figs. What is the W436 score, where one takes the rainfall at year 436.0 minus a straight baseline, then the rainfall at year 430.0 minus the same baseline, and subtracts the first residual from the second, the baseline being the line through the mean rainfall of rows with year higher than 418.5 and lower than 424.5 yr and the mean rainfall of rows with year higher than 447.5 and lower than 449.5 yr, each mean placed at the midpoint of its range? -29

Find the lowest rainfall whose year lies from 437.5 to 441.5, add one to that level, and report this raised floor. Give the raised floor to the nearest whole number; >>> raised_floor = 150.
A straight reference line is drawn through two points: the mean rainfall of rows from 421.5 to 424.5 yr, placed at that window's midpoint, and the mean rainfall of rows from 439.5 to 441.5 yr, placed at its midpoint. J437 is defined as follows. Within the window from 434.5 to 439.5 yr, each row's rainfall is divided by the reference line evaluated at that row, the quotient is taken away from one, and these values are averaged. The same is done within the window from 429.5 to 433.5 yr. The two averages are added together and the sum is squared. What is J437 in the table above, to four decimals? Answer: 0.0013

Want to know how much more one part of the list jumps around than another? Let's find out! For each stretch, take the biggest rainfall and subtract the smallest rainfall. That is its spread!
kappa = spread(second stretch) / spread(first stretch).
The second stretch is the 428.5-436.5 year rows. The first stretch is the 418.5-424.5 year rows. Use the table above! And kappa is 4.1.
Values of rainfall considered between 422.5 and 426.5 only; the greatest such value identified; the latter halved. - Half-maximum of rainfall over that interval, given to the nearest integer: 39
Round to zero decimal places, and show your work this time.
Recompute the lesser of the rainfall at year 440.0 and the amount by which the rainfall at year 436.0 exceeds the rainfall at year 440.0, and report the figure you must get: -12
